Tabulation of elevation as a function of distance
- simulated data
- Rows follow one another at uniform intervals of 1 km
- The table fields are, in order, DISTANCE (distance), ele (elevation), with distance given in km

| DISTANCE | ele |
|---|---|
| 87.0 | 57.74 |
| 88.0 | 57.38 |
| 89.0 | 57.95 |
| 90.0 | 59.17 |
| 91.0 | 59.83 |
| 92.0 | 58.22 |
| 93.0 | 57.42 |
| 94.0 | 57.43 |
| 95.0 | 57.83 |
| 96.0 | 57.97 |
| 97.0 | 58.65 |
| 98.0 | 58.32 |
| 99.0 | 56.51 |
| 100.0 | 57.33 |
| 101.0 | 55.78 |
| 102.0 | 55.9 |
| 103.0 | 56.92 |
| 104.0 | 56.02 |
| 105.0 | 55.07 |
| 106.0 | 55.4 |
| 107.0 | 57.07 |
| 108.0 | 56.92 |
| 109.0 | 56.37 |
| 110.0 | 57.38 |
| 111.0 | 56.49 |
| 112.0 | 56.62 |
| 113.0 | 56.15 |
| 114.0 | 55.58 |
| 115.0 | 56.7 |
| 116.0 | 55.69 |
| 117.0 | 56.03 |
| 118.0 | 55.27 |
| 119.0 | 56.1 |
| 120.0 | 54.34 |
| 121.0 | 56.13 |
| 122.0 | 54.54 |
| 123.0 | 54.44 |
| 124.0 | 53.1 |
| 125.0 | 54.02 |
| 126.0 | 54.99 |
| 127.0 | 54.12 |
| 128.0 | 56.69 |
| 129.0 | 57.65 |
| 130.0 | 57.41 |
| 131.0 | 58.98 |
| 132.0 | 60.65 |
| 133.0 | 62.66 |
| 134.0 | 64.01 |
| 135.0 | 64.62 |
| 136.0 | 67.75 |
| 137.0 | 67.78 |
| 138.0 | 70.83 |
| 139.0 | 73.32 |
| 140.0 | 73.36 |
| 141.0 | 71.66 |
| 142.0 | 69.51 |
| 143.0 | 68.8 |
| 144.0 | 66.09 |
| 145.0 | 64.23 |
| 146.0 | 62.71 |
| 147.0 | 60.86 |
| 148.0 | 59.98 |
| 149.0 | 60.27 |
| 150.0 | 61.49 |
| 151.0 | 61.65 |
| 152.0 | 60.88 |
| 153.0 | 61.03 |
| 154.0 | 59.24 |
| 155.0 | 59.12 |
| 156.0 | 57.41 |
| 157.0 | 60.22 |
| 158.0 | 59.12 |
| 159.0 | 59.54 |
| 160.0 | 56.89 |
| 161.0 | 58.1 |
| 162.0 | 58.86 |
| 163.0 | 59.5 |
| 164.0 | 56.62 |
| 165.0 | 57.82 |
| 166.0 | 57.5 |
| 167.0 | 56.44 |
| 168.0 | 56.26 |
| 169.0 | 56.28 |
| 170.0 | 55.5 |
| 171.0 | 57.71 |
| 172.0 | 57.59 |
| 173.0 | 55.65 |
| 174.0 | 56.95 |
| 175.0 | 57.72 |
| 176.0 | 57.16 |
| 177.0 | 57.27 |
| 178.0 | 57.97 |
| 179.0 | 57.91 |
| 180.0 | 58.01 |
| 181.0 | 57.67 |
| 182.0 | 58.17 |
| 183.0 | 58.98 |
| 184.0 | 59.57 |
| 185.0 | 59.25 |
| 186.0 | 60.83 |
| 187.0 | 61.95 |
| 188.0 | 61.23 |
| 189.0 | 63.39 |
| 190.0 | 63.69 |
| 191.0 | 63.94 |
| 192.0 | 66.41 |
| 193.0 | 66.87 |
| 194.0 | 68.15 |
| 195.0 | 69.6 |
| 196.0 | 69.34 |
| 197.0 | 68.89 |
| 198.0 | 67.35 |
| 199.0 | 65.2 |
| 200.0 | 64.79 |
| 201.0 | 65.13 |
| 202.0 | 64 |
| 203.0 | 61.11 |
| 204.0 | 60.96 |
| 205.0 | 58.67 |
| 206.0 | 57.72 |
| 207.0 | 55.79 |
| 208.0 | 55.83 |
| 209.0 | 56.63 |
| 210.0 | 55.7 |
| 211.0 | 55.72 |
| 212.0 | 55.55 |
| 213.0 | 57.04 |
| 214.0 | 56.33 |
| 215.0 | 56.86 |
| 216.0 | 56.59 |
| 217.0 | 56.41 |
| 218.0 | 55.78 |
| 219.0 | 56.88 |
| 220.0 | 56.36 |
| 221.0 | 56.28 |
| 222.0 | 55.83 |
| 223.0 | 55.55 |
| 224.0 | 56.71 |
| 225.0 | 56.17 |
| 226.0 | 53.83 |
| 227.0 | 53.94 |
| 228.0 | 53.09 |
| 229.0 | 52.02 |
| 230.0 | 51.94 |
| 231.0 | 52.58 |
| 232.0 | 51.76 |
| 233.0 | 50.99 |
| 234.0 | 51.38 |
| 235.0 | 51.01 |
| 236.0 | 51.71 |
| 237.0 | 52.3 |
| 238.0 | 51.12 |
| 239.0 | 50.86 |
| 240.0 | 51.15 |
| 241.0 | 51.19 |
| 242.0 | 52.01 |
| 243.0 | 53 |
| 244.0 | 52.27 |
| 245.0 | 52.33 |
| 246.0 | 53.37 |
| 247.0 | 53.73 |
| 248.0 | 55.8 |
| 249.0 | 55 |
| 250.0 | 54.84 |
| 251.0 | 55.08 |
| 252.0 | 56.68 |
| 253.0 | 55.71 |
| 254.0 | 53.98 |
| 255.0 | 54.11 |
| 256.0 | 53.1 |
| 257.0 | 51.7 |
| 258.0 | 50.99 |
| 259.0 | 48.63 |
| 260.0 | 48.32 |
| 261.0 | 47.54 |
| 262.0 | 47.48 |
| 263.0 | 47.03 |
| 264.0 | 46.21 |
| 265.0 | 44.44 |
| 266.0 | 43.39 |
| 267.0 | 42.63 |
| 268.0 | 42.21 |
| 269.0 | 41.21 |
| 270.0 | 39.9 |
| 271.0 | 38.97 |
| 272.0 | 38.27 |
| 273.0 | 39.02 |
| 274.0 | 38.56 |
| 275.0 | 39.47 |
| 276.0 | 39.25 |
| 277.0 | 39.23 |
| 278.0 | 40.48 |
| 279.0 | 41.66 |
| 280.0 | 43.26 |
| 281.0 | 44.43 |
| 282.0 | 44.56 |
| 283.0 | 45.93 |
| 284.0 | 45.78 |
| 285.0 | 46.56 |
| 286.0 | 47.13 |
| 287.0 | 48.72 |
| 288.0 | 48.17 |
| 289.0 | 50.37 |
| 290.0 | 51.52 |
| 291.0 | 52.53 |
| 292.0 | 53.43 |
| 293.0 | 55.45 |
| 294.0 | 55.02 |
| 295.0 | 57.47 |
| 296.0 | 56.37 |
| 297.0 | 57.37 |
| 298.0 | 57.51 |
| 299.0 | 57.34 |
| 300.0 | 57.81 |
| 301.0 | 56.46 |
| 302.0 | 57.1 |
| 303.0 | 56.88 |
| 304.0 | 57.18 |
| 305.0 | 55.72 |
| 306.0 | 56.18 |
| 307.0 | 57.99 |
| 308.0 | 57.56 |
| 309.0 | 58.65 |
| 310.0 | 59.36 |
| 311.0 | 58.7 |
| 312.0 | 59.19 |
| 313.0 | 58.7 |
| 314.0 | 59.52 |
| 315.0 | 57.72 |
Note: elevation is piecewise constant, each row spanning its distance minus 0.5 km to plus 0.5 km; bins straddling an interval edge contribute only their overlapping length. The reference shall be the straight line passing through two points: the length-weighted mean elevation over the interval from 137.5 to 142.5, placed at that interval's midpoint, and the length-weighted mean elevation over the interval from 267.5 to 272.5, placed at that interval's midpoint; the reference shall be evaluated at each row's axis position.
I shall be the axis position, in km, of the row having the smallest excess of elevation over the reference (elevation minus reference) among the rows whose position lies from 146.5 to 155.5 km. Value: 148.0 km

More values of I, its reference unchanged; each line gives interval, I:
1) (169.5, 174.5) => 170.0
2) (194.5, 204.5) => 203.0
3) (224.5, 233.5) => 233.0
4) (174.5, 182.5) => 176.0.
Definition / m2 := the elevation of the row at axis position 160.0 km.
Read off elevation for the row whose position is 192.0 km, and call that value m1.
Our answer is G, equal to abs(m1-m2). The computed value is 10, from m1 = 66.41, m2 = 56.89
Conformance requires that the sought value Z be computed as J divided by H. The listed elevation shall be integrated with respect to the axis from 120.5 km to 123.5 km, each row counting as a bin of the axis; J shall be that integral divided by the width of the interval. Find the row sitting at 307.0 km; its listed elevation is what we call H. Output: 0.95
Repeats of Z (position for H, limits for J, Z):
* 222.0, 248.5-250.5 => 0.98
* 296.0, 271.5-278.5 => 0.70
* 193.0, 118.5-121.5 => 0.83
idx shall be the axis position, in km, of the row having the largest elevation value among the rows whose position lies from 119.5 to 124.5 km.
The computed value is 121.0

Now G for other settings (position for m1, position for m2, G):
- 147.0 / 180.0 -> 3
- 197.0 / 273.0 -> 30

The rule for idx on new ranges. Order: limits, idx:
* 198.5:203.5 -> 199.0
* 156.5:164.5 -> 157.0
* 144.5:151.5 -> 145.0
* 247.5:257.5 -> 252.0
